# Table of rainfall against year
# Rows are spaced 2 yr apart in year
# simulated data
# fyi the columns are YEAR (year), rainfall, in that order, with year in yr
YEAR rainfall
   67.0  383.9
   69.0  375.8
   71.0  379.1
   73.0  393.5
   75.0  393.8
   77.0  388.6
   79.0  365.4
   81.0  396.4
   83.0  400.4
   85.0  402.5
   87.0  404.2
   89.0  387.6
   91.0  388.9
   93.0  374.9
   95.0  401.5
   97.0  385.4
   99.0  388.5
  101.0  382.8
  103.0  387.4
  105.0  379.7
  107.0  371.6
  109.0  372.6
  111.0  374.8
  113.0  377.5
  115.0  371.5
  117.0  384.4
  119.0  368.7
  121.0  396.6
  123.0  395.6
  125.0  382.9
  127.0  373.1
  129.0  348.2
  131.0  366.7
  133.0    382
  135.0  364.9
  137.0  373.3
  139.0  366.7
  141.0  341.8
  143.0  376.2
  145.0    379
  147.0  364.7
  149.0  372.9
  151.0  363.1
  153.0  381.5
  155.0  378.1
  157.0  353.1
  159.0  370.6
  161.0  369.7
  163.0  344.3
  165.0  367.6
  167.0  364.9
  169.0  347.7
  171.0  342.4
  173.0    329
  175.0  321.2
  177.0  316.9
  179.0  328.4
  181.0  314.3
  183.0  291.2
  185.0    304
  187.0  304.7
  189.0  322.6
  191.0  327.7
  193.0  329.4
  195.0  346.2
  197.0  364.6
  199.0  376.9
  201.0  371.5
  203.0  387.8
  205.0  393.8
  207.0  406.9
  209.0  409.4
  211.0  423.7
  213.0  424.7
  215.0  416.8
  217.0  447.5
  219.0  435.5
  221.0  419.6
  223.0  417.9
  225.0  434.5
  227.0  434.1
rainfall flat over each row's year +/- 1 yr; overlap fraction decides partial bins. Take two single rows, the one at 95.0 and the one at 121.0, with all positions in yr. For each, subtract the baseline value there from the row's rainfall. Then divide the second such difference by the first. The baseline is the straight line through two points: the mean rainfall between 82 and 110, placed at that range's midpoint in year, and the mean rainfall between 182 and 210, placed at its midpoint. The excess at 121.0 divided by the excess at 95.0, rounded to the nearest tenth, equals 1.3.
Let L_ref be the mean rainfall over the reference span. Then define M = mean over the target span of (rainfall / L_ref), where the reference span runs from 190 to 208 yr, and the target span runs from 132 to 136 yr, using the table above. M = 1.02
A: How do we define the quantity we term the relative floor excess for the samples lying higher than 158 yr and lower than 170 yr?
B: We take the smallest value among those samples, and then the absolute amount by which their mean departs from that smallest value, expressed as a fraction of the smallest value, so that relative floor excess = 0.05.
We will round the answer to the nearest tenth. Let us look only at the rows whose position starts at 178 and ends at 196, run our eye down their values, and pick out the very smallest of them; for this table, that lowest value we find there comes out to 291.2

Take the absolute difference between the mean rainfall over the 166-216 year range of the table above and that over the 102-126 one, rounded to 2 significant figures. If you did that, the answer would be 26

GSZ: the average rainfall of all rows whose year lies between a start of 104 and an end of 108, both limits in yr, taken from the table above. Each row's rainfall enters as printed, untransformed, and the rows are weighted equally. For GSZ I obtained 376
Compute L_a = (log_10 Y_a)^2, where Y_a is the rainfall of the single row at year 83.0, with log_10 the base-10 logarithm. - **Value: 6.77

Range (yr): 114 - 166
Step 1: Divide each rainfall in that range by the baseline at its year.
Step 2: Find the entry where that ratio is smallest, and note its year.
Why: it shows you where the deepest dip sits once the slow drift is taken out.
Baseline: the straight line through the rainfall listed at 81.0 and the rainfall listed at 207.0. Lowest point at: 141.0 yr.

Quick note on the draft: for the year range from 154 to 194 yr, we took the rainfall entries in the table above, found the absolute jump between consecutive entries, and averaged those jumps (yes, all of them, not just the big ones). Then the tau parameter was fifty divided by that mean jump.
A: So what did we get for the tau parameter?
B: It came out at 4.1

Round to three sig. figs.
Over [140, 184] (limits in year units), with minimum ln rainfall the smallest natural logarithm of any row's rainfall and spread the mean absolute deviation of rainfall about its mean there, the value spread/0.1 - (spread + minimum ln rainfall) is 184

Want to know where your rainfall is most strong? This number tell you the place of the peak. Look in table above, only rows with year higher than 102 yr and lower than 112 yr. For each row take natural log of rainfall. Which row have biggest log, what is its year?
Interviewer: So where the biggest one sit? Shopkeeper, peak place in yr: 103.0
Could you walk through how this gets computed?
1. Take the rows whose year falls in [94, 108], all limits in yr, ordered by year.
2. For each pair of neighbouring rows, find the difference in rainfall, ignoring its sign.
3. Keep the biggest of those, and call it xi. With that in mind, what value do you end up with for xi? 16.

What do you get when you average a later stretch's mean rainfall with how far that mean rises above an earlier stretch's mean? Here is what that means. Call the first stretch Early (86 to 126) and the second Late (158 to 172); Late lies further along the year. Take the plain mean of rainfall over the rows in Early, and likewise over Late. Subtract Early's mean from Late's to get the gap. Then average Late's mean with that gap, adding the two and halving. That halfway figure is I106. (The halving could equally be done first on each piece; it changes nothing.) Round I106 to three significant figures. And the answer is 166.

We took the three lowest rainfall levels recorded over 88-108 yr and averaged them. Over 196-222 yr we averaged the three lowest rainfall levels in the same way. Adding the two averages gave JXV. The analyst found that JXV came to 746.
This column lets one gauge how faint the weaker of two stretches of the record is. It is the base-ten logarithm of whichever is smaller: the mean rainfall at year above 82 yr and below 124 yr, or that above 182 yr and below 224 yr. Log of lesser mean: 2.58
